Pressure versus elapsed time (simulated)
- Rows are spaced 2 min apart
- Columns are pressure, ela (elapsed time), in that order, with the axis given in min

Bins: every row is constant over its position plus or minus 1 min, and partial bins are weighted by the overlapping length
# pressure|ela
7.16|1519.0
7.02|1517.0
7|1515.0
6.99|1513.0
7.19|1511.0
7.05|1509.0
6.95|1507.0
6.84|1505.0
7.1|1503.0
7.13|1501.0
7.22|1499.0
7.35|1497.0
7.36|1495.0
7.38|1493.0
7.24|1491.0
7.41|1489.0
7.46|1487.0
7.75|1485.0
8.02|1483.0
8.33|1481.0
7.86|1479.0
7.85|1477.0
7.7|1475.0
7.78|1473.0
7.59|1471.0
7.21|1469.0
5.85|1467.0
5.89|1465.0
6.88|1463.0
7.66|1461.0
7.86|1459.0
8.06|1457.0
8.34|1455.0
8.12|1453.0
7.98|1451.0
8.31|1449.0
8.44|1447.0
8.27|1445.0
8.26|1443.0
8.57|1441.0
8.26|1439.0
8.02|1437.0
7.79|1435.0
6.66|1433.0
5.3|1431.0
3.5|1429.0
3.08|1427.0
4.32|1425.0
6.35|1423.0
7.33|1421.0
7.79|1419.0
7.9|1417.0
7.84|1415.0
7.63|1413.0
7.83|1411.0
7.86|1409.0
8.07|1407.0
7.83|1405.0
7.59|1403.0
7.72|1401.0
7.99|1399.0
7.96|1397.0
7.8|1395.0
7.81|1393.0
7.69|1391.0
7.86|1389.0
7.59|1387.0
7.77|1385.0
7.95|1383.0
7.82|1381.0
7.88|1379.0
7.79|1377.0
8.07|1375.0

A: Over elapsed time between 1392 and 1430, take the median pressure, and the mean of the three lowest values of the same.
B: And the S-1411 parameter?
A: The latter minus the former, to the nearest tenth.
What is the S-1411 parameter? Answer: -4.2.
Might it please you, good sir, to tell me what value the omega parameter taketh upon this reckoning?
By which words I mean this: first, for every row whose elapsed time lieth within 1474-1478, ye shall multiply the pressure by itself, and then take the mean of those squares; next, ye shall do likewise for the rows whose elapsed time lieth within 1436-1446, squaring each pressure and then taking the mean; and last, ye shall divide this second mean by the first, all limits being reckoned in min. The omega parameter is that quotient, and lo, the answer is 1.13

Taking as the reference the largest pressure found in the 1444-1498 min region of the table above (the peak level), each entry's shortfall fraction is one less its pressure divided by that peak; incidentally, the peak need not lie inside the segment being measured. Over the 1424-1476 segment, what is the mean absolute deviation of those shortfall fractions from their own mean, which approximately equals 0.14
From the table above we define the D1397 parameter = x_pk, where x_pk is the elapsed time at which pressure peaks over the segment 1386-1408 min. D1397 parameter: 1407.0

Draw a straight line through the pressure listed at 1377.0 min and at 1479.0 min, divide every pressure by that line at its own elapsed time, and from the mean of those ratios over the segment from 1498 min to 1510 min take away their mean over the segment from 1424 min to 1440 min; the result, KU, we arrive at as 0.15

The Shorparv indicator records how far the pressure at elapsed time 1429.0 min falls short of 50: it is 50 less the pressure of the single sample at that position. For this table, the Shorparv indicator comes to 46.5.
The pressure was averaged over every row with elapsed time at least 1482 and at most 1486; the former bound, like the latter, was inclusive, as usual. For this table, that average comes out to 7.9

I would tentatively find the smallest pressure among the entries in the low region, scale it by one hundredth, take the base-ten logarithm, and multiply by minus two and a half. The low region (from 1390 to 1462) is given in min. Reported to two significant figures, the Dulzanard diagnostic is 3.8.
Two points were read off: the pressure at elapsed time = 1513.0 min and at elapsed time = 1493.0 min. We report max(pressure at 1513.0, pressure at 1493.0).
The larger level 7.4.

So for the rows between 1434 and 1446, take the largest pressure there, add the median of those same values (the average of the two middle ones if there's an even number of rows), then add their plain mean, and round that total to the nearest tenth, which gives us 25.0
